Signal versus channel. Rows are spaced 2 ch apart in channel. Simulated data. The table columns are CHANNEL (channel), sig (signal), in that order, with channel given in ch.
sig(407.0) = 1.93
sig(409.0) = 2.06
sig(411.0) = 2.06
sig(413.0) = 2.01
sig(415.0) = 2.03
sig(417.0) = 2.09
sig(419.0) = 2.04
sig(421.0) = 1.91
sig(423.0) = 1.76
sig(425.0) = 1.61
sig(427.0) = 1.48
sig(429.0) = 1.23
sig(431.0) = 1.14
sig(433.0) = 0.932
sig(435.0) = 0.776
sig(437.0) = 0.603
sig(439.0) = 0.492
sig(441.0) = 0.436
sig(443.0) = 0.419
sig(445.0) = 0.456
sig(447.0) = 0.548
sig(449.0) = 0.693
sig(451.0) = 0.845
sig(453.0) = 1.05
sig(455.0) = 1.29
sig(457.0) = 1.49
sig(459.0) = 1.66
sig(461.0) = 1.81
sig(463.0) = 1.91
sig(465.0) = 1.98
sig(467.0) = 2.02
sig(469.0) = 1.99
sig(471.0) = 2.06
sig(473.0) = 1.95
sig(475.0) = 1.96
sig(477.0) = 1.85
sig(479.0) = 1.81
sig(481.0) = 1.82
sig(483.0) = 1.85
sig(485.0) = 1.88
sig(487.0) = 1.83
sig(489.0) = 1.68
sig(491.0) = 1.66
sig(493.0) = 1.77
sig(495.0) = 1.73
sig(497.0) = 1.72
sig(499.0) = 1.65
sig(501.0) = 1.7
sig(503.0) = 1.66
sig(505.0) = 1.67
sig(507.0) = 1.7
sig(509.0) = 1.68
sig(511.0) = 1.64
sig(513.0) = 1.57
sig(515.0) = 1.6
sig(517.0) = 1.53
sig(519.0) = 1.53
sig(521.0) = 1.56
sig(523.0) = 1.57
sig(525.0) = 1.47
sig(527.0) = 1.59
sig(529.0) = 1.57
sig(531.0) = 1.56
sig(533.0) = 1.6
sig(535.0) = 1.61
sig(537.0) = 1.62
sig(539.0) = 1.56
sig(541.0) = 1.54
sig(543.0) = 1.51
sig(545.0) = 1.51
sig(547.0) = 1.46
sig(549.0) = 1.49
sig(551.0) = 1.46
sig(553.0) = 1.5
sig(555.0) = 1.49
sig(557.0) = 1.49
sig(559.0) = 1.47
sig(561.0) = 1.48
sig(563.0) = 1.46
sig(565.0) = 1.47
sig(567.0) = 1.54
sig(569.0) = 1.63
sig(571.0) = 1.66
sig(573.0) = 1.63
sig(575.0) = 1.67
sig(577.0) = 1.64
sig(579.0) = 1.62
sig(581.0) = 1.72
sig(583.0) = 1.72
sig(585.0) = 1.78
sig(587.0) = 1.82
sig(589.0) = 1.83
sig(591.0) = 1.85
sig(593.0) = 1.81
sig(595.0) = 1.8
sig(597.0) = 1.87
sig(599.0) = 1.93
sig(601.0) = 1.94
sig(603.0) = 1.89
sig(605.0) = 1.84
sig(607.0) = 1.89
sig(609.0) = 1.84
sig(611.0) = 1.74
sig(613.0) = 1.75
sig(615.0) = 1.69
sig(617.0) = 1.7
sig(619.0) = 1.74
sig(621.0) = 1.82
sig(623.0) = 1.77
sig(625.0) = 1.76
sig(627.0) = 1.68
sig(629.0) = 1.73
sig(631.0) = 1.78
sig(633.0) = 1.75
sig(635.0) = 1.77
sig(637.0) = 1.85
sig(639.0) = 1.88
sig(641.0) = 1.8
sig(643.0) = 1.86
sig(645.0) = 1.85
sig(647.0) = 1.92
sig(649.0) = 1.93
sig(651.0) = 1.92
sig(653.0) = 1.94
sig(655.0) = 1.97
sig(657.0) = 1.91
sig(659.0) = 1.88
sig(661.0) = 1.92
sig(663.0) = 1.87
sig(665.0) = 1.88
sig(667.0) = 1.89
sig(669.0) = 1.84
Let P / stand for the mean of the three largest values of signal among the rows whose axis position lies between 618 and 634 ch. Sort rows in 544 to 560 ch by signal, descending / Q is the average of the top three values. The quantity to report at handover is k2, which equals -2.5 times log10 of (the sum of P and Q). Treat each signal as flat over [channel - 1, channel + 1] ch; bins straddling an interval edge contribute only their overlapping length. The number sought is -1.29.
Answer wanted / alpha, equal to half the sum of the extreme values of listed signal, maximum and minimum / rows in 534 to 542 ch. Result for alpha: 1.6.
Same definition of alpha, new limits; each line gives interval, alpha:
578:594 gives 1.7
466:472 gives 2.0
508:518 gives 1.6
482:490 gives 1.8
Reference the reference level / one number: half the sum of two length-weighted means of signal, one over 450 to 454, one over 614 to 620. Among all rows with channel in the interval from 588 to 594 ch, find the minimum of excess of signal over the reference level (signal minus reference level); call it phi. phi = 0.5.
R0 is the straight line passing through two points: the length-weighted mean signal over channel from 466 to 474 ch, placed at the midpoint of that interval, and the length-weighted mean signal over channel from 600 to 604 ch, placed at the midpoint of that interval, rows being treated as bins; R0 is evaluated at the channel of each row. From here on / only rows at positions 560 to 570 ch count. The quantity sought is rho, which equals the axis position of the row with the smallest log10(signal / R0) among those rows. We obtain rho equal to 563.0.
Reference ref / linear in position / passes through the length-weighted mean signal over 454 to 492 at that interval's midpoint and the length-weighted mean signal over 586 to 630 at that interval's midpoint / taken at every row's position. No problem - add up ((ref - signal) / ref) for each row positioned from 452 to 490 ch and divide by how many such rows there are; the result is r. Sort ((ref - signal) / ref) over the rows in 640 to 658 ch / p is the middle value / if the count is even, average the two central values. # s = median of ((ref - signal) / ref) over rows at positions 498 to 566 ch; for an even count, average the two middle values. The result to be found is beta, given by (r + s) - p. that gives 0.2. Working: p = -0.07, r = 0.02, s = 0.14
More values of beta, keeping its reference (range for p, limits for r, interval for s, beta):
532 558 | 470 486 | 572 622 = -0.2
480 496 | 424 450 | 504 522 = 0.6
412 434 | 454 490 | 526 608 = 0.1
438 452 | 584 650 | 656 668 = -0.8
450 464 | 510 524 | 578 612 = -0.1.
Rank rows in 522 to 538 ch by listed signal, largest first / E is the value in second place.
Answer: 1.61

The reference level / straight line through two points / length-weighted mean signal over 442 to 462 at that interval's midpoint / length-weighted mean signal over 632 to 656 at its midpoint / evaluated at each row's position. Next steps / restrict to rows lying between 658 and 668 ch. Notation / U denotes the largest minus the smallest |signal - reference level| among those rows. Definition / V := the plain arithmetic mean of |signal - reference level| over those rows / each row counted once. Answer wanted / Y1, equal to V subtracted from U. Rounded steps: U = 0.059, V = 0.1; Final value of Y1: 0.0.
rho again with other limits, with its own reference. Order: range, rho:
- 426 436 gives 435.0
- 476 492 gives 491.0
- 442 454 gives 443.0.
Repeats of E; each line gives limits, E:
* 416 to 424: 2.04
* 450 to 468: 1.98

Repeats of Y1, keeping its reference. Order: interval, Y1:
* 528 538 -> -0.2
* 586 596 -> -0.1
